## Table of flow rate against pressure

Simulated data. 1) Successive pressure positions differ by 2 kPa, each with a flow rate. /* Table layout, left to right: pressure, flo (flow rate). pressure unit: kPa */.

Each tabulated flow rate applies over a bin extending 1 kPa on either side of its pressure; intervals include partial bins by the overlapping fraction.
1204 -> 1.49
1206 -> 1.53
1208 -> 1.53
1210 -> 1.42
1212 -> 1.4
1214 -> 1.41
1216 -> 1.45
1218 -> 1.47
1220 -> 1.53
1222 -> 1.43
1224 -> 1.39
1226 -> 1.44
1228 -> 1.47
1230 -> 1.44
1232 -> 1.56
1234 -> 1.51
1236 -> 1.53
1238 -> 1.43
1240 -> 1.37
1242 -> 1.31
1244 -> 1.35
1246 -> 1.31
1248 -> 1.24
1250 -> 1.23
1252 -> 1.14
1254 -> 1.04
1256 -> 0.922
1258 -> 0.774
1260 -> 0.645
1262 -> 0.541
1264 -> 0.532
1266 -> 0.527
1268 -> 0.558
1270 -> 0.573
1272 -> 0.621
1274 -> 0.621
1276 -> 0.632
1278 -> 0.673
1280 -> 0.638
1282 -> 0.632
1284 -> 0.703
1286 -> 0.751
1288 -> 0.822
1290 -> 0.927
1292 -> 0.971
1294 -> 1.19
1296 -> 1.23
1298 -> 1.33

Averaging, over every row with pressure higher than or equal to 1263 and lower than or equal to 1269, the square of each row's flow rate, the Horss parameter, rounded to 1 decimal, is 0.3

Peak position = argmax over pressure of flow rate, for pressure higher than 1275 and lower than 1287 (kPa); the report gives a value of 1286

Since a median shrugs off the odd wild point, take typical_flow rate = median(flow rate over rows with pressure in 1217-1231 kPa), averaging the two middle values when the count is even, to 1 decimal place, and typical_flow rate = 1.4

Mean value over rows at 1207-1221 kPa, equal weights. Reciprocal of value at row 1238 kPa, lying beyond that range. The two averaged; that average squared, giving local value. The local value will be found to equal 1.16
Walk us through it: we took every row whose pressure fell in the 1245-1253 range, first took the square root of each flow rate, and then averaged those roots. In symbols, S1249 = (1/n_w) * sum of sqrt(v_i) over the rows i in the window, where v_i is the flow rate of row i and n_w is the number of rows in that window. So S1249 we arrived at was 1.11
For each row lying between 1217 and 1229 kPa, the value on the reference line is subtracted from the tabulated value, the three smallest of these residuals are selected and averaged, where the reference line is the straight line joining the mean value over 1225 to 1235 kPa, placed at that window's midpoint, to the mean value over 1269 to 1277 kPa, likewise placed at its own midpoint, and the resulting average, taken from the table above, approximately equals -0.2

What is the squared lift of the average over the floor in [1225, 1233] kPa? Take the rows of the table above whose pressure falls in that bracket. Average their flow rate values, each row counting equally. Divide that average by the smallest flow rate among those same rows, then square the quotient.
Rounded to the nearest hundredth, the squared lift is 1.05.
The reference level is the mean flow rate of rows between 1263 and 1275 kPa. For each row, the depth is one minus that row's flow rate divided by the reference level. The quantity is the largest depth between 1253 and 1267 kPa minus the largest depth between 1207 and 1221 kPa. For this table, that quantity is 1.5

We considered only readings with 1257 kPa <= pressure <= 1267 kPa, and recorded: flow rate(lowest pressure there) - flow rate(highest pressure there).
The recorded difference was 0.25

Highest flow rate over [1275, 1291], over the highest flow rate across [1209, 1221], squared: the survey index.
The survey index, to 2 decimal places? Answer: 0.37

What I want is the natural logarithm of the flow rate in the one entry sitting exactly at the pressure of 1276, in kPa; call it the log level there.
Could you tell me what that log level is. -0.46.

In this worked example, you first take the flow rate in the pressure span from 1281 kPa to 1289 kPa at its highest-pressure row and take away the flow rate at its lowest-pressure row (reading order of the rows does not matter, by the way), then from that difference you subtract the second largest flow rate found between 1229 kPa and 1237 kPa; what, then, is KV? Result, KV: -1.34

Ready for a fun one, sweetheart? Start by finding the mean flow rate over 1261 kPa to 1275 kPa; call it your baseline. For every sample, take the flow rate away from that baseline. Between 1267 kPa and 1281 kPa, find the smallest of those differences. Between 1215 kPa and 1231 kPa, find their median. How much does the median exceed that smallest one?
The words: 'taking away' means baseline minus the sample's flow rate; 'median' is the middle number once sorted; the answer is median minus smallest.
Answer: -0.77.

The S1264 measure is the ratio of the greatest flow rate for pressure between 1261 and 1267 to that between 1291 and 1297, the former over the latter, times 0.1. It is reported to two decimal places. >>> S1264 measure 0.04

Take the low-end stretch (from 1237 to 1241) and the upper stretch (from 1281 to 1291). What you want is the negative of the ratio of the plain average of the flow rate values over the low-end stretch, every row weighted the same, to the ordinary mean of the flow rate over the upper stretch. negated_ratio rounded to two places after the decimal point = -1.83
